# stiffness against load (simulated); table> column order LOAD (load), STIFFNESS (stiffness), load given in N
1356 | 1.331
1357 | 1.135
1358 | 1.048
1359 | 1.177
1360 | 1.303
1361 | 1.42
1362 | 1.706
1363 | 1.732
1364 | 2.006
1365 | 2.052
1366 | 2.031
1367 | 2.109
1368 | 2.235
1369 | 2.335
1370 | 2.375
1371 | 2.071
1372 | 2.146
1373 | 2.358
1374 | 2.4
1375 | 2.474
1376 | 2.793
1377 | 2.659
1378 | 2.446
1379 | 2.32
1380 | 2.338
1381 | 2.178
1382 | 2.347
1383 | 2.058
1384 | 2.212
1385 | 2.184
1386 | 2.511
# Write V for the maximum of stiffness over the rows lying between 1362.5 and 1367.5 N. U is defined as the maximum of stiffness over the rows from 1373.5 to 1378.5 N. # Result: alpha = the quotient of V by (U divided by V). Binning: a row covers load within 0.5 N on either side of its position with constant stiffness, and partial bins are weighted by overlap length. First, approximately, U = 2.793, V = 2.109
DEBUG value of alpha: 1.6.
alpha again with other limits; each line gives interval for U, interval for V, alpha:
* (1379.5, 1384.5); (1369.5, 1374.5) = 2.5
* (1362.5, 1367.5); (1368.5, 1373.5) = 2.7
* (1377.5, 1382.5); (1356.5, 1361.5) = 0.8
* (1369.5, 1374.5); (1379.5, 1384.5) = 2.3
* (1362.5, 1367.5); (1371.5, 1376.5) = 3.7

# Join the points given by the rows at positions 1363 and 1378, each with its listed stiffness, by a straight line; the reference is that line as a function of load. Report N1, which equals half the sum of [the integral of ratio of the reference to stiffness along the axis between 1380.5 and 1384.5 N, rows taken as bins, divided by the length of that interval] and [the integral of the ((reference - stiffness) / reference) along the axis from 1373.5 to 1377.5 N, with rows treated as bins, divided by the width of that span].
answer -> 0.552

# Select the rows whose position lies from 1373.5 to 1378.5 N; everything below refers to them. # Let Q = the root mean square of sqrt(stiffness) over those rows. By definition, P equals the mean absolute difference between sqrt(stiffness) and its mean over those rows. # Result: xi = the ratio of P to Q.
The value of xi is 0.0267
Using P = 0.043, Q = 1.60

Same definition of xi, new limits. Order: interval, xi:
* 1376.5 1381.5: 0.0273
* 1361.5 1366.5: 0.0395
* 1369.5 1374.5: 0.0287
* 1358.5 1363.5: 0.0681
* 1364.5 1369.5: 0.0245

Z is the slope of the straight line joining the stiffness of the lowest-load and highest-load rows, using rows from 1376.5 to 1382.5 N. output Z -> -0.06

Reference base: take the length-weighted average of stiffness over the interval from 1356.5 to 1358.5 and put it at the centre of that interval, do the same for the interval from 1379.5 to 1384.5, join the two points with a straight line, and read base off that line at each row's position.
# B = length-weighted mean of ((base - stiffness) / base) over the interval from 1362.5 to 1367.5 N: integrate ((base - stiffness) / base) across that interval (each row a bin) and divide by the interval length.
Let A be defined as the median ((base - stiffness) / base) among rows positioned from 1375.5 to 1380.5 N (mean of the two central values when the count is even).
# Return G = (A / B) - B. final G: 0.9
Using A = -0.20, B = -0.38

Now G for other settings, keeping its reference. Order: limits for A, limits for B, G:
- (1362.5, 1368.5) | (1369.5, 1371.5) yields 1.6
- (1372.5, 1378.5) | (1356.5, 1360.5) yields 12.6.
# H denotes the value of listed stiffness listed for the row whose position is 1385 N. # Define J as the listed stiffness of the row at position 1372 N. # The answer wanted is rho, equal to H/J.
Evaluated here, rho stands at 1.02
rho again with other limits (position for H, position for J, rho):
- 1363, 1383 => 0.84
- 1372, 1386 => 0.85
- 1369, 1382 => 0.99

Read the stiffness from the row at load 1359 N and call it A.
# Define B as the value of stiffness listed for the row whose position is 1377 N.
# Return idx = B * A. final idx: 3.1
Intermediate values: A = 1.177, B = 2.659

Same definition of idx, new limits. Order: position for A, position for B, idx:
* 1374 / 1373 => 5.7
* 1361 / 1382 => 3.3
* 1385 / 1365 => 4.5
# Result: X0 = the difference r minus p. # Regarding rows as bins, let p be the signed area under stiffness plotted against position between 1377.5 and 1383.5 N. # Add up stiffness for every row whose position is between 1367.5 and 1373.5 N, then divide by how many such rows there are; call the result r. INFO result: -11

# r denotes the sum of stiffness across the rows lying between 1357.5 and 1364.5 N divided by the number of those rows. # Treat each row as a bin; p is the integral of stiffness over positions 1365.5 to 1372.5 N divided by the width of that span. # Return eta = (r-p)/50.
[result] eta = -0.014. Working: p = 2.2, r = 1.48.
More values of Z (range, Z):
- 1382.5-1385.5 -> 0.06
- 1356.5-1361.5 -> 0.07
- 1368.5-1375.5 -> 0.02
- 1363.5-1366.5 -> 0.01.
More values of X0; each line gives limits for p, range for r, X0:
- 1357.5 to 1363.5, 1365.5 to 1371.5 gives -6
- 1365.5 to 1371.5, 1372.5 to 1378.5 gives -11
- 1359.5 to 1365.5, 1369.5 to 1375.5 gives -8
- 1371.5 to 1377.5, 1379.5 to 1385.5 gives -13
